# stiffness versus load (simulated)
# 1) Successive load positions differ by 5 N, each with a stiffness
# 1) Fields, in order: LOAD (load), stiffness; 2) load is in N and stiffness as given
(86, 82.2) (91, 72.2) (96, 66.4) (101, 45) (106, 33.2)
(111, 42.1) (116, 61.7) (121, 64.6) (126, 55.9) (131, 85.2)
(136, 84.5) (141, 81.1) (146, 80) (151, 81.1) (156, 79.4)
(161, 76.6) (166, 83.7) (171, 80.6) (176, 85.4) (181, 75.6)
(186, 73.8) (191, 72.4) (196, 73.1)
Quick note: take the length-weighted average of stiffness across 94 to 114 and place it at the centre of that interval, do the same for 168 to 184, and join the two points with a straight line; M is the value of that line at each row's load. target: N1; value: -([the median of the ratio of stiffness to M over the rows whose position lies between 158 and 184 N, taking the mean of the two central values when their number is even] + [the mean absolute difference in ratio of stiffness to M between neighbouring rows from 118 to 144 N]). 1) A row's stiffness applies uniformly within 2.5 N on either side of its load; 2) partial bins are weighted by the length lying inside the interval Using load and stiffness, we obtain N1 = -1.25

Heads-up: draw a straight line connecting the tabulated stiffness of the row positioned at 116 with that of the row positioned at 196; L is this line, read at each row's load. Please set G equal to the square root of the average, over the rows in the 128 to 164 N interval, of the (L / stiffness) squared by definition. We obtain 0.82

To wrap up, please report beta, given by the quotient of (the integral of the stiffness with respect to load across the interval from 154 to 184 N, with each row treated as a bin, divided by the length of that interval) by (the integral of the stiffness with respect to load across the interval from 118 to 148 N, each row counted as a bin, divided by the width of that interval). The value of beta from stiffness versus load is 1.1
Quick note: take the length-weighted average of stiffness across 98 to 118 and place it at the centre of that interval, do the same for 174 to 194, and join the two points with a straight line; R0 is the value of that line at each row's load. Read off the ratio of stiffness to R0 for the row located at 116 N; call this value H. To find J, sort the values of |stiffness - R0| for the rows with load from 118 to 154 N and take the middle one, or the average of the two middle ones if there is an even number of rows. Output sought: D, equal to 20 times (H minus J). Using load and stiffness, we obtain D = -354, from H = 1.3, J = 19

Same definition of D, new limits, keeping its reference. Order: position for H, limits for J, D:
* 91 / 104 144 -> -228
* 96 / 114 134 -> -233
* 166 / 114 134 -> -241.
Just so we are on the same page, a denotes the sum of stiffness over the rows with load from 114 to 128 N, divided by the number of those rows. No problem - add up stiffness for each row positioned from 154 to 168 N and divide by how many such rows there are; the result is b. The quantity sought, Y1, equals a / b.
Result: 0.8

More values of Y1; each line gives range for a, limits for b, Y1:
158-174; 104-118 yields 1.8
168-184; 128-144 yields 1.0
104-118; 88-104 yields 0.7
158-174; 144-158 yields 1.0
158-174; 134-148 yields 1.0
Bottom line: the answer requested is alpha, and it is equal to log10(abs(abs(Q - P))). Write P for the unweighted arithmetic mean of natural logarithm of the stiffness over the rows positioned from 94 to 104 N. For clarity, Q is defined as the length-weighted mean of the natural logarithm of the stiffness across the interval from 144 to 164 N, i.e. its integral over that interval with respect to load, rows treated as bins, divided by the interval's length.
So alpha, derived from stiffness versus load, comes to -0.43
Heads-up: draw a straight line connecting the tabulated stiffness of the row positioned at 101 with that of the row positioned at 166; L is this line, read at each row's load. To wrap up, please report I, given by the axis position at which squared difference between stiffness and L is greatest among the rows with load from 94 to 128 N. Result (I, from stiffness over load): 96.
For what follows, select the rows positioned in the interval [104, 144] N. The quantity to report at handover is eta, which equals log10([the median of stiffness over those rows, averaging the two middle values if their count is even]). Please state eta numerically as 1.80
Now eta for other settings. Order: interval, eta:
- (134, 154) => 1.91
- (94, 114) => 1.64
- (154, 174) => 1.90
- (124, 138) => 1.93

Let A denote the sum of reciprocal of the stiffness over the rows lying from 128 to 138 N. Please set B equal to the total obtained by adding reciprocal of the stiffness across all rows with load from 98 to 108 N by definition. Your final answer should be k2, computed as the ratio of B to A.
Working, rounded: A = 0.0236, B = 0.052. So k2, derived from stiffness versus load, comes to 2.2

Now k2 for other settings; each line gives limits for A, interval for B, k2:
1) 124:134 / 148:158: 0.8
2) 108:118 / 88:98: 0.7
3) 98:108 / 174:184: 0.5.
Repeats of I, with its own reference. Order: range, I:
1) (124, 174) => 131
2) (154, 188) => 186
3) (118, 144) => 131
